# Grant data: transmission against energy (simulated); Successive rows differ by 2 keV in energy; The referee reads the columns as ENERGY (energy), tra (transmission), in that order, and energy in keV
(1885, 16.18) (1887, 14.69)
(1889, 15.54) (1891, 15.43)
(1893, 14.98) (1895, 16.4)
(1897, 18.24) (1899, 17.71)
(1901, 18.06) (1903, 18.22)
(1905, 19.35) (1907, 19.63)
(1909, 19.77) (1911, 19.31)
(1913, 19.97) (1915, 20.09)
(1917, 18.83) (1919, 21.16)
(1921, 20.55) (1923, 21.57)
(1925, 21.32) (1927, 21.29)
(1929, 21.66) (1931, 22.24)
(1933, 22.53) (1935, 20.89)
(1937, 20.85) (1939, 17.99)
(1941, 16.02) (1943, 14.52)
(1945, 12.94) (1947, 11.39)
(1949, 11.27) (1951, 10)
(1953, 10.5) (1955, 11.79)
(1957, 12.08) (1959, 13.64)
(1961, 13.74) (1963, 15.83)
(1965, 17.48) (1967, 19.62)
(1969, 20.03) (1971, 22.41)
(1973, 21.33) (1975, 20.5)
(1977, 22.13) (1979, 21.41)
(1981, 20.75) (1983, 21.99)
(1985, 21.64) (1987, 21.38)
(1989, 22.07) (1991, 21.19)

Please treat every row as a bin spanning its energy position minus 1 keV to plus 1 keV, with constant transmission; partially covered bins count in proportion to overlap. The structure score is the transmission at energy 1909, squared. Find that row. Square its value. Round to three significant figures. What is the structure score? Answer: 391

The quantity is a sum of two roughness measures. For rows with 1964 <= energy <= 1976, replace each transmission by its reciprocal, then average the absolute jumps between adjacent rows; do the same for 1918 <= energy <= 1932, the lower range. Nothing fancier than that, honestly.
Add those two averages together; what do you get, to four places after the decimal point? 0.0044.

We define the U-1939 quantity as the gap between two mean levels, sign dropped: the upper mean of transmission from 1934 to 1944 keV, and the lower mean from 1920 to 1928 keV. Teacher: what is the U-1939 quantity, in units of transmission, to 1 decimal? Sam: 3.1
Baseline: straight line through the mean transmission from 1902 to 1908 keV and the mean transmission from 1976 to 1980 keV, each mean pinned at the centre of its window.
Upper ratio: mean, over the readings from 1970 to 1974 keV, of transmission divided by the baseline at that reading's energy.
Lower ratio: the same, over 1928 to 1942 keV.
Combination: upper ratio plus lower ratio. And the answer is 2.0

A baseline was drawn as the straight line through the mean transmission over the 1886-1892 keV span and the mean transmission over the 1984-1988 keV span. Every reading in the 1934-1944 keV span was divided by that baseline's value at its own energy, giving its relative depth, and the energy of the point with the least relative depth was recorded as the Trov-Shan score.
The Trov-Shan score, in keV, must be 1943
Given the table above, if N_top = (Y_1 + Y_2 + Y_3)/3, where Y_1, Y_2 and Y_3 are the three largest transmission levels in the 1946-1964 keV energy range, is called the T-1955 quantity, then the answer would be 14.4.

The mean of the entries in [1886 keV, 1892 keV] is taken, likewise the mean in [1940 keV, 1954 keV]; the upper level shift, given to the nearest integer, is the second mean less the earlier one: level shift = -3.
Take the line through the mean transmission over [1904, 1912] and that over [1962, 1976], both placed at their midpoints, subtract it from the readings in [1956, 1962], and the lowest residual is -7.5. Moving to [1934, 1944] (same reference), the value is -5.0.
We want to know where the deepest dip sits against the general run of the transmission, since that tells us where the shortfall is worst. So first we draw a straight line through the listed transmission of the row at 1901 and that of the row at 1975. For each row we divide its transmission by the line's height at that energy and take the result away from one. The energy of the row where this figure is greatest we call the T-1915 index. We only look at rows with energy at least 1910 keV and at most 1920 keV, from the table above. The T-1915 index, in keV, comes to 1917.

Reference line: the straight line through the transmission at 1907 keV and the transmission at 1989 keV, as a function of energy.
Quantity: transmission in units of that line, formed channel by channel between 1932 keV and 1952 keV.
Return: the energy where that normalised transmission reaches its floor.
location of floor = 1951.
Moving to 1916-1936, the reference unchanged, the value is 1917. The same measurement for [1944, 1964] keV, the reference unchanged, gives 1951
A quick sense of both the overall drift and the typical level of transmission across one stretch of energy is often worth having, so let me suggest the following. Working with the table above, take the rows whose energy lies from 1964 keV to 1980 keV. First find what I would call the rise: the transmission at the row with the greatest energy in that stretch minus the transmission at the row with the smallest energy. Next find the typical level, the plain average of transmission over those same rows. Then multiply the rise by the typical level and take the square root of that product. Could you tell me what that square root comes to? 9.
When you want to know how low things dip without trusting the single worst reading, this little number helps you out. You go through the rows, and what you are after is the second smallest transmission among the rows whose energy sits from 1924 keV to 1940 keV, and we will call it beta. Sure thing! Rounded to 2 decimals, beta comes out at 20.85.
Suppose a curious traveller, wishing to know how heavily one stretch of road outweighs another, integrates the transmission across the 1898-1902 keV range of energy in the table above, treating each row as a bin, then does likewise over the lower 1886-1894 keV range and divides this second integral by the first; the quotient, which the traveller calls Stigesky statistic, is 1.7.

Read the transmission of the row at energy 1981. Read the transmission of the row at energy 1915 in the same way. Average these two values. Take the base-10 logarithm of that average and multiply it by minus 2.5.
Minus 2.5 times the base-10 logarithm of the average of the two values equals -3.28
